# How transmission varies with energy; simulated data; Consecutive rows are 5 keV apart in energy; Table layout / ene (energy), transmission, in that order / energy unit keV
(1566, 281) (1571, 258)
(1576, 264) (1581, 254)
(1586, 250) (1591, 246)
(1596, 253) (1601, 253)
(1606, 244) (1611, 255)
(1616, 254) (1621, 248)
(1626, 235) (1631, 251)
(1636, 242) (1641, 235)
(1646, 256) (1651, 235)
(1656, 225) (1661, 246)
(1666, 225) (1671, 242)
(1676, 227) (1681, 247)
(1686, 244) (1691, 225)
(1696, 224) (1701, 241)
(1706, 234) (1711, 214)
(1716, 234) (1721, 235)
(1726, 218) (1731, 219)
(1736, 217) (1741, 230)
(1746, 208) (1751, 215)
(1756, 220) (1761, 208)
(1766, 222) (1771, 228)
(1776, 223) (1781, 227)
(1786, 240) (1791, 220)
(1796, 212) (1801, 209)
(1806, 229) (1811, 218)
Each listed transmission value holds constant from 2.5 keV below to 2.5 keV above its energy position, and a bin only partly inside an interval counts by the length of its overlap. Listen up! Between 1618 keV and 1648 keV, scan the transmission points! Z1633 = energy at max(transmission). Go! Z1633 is 1646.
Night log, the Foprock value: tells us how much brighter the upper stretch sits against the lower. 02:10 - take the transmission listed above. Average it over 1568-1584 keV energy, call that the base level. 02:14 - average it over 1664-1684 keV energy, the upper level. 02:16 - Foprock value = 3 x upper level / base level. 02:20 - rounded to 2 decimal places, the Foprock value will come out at 2.73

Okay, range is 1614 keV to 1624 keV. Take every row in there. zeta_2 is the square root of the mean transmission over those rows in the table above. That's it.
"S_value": 15.8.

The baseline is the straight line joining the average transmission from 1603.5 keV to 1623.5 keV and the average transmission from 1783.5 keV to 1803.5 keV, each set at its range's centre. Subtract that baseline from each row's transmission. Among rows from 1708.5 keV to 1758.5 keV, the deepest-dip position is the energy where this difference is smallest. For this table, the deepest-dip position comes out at 1746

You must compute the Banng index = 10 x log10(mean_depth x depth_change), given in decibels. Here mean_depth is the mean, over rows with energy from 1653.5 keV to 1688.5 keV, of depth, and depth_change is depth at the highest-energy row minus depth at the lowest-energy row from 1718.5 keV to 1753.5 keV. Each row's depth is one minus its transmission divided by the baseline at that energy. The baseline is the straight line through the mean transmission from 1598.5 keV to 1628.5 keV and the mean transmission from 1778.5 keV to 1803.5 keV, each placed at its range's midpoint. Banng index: -30.8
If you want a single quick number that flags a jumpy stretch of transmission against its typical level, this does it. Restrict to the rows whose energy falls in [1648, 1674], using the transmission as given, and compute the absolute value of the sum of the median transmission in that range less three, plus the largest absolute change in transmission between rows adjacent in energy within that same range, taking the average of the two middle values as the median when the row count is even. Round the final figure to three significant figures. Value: 253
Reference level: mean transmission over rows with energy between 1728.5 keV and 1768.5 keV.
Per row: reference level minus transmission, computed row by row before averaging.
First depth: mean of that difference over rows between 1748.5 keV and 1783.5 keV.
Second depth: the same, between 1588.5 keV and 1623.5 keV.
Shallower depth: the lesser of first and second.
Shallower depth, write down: -33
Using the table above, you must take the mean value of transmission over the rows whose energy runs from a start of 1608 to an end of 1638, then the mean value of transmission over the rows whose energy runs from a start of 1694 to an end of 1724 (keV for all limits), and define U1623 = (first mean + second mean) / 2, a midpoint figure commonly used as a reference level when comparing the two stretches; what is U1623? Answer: 239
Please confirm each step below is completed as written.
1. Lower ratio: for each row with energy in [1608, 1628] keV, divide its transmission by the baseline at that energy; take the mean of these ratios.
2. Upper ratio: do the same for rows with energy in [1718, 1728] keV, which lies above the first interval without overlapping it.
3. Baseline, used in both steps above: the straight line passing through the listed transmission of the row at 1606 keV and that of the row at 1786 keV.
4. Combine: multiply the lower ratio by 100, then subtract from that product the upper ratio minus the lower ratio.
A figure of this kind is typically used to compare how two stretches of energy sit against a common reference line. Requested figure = 102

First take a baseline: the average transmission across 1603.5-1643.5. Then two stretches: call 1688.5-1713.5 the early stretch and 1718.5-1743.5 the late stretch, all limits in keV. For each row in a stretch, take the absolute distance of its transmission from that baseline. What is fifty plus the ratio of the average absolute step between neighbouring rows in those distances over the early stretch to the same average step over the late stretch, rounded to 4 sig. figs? 51.36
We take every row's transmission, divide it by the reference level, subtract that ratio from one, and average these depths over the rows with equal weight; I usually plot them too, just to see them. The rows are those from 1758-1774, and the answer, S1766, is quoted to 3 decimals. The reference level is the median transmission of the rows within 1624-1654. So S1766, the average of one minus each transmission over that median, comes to 0.080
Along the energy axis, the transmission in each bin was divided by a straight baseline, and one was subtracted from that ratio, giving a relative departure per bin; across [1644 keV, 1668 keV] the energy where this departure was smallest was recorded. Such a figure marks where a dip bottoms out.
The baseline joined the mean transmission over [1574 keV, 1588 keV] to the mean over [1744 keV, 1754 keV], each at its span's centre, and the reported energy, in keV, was 1656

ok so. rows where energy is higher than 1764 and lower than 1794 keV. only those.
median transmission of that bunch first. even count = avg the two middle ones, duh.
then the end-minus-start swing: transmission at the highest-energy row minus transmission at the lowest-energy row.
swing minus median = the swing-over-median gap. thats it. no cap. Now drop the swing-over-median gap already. -227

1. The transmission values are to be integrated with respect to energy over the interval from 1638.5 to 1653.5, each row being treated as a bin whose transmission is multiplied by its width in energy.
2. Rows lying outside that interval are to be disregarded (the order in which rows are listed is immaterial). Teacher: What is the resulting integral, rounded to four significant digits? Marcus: 3630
